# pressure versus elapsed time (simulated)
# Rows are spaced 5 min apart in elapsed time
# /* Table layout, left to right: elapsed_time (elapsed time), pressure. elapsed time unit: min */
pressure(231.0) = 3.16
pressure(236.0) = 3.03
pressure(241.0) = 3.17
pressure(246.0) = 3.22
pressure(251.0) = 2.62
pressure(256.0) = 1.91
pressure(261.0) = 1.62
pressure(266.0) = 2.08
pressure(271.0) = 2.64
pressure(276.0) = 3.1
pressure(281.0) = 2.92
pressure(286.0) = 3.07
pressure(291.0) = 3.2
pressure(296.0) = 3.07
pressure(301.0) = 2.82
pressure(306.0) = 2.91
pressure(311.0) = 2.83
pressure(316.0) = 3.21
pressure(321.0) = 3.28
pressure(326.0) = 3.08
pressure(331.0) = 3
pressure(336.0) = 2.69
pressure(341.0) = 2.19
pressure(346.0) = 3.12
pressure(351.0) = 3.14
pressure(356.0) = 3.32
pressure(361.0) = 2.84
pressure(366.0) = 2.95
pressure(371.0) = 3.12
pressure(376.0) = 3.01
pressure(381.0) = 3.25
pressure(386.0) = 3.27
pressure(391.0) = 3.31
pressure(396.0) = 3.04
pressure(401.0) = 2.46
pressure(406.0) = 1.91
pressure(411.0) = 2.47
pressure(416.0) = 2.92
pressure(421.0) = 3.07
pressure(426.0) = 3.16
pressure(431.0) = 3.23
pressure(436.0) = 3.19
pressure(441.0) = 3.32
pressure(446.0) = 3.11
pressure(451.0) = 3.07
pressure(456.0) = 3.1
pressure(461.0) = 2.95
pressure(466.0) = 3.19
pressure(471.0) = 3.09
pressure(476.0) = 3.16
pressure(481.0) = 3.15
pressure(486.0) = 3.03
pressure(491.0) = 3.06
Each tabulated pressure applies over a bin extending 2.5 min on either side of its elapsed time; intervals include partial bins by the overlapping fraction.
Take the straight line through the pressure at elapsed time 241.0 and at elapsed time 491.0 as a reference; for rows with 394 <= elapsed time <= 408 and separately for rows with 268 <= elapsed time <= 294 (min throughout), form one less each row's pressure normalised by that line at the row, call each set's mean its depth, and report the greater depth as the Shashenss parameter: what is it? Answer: 0.20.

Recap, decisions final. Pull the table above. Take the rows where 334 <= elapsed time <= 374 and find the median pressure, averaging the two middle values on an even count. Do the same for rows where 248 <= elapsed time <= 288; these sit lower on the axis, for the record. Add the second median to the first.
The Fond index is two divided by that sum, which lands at 0.353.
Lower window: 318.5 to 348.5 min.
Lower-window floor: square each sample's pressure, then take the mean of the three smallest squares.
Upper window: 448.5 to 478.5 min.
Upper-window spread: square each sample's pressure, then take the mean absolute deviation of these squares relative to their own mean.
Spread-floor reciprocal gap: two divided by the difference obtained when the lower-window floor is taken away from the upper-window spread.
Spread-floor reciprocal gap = -0.300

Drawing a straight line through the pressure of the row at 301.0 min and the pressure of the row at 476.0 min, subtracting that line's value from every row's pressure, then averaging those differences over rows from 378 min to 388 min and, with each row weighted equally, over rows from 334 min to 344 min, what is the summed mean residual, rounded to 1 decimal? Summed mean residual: -0.2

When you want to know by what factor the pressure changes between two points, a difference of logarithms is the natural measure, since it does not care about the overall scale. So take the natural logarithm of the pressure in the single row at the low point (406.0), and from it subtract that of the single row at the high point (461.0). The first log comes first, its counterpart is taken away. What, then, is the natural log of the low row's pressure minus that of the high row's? -0.43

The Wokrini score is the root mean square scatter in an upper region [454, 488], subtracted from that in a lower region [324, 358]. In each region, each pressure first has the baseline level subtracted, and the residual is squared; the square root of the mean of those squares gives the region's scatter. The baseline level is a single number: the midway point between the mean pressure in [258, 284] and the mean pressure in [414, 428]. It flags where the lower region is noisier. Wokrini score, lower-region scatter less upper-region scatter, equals 0.05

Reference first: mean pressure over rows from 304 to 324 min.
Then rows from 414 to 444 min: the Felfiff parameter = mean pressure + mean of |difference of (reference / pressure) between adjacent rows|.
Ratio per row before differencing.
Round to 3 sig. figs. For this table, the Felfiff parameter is 3.18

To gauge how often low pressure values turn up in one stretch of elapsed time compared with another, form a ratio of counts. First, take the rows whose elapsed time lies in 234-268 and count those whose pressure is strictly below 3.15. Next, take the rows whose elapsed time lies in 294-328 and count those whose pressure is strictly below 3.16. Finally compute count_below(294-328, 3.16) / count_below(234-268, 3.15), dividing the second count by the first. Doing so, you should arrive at 1.00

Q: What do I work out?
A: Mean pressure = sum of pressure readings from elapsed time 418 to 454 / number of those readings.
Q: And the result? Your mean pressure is 3.16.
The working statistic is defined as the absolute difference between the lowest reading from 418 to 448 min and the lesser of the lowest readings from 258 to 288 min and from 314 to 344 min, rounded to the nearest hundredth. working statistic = 1.45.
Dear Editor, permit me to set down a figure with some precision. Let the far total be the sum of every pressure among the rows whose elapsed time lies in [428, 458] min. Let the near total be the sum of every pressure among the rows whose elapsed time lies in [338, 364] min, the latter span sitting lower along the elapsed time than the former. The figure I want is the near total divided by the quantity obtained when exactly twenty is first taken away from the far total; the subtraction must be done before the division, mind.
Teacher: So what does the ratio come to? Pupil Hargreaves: -15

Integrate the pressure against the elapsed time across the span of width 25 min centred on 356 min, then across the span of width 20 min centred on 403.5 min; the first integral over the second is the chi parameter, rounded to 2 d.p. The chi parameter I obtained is 1.56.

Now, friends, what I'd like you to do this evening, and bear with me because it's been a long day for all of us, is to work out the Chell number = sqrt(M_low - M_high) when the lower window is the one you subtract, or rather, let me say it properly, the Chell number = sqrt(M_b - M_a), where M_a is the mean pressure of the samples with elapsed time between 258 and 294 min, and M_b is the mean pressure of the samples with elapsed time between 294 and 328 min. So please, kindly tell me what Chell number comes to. 0.61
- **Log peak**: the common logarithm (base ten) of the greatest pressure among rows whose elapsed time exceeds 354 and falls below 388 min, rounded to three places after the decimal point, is 0.521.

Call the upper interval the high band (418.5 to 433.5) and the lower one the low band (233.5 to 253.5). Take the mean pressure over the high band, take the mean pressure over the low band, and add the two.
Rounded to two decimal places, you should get 6.16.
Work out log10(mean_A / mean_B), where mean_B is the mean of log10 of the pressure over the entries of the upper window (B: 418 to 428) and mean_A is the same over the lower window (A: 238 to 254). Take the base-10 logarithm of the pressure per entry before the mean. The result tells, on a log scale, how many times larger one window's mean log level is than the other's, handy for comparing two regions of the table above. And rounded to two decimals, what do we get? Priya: -0.02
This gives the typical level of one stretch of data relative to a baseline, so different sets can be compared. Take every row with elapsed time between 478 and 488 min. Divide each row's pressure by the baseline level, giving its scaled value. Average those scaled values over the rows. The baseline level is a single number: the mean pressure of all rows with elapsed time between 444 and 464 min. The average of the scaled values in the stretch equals 1.01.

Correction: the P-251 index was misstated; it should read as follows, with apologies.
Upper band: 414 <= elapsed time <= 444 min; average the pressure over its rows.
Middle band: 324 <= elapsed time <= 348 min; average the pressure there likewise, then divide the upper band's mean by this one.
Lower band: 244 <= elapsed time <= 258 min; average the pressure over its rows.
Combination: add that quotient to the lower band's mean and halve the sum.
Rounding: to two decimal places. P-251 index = 1.85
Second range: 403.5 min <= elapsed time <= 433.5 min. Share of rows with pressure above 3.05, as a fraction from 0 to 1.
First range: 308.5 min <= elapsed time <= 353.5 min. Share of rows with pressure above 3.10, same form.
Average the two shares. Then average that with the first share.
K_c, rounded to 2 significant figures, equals 0.46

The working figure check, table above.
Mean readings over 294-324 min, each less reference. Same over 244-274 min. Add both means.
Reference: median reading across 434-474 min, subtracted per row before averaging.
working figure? -0.84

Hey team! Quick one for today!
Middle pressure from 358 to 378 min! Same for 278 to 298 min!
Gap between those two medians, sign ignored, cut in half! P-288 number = 0.045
